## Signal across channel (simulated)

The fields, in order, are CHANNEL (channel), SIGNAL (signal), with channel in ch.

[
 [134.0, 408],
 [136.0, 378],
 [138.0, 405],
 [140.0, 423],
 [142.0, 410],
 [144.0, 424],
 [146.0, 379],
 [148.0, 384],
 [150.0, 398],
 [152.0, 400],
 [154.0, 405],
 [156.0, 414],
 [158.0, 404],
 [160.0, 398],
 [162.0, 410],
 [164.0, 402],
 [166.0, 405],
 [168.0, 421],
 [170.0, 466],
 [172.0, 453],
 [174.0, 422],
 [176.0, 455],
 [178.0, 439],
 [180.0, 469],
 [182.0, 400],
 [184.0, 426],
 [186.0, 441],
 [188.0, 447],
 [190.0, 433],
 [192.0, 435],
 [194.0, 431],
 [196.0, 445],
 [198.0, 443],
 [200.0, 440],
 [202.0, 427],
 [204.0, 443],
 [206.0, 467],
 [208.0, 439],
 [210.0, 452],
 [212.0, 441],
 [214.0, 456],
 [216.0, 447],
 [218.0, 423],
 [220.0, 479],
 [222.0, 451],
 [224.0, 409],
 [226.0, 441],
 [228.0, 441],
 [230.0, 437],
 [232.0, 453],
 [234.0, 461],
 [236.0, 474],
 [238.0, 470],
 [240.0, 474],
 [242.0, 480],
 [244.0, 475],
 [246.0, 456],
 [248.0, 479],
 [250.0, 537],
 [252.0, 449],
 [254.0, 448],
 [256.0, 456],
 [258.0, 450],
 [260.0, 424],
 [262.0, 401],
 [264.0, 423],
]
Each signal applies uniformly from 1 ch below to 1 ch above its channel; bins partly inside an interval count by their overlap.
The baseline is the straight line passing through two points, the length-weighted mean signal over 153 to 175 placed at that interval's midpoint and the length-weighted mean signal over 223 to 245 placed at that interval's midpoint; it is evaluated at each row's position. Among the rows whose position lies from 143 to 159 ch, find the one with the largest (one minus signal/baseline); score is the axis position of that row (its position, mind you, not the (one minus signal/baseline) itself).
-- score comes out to 146.0 ch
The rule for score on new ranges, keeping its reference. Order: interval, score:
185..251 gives 224.0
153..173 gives 160.0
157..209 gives 182.0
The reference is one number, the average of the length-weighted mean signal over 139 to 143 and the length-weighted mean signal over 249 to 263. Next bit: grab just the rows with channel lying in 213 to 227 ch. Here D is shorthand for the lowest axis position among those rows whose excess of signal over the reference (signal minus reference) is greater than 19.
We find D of 214.0 ch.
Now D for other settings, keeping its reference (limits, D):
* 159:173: 170.0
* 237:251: 238.0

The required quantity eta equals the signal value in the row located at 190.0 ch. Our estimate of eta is 433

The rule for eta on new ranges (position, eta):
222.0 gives 451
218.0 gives 423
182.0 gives 400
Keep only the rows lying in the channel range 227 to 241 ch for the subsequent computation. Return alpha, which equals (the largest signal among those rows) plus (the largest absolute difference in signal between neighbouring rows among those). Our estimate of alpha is 490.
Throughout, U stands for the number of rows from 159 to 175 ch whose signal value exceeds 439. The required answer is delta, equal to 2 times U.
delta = 4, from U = 2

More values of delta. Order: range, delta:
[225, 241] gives 14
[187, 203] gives 8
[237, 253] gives 16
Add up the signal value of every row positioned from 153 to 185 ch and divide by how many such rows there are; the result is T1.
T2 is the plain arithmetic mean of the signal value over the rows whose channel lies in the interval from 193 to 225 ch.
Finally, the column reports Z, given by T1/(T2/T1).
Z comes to 406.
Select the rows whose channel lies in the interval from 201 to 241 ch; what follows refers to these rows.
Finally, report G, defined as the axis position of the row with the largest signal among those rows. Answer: 220.0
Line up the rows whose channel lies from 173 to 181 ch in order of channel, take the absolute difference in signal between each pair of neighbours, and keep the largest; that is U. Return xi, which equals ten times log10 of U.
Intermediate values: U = 33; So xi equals 15.2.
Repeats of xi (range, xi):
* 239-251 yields 17.6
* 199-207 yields 13.8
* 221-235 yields 16.2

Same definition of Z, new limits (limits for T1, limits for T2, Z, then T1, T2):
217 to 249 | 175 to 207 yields 473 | 456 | 440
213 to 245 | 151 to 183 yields 489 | 454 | 423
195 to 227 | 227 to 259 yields 424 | 444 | 465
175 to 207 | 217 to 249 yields 424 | 440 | 456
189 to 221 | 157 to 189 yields 460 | 444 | 429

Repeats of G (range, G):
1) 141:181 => 180.0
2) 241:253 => 250.0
